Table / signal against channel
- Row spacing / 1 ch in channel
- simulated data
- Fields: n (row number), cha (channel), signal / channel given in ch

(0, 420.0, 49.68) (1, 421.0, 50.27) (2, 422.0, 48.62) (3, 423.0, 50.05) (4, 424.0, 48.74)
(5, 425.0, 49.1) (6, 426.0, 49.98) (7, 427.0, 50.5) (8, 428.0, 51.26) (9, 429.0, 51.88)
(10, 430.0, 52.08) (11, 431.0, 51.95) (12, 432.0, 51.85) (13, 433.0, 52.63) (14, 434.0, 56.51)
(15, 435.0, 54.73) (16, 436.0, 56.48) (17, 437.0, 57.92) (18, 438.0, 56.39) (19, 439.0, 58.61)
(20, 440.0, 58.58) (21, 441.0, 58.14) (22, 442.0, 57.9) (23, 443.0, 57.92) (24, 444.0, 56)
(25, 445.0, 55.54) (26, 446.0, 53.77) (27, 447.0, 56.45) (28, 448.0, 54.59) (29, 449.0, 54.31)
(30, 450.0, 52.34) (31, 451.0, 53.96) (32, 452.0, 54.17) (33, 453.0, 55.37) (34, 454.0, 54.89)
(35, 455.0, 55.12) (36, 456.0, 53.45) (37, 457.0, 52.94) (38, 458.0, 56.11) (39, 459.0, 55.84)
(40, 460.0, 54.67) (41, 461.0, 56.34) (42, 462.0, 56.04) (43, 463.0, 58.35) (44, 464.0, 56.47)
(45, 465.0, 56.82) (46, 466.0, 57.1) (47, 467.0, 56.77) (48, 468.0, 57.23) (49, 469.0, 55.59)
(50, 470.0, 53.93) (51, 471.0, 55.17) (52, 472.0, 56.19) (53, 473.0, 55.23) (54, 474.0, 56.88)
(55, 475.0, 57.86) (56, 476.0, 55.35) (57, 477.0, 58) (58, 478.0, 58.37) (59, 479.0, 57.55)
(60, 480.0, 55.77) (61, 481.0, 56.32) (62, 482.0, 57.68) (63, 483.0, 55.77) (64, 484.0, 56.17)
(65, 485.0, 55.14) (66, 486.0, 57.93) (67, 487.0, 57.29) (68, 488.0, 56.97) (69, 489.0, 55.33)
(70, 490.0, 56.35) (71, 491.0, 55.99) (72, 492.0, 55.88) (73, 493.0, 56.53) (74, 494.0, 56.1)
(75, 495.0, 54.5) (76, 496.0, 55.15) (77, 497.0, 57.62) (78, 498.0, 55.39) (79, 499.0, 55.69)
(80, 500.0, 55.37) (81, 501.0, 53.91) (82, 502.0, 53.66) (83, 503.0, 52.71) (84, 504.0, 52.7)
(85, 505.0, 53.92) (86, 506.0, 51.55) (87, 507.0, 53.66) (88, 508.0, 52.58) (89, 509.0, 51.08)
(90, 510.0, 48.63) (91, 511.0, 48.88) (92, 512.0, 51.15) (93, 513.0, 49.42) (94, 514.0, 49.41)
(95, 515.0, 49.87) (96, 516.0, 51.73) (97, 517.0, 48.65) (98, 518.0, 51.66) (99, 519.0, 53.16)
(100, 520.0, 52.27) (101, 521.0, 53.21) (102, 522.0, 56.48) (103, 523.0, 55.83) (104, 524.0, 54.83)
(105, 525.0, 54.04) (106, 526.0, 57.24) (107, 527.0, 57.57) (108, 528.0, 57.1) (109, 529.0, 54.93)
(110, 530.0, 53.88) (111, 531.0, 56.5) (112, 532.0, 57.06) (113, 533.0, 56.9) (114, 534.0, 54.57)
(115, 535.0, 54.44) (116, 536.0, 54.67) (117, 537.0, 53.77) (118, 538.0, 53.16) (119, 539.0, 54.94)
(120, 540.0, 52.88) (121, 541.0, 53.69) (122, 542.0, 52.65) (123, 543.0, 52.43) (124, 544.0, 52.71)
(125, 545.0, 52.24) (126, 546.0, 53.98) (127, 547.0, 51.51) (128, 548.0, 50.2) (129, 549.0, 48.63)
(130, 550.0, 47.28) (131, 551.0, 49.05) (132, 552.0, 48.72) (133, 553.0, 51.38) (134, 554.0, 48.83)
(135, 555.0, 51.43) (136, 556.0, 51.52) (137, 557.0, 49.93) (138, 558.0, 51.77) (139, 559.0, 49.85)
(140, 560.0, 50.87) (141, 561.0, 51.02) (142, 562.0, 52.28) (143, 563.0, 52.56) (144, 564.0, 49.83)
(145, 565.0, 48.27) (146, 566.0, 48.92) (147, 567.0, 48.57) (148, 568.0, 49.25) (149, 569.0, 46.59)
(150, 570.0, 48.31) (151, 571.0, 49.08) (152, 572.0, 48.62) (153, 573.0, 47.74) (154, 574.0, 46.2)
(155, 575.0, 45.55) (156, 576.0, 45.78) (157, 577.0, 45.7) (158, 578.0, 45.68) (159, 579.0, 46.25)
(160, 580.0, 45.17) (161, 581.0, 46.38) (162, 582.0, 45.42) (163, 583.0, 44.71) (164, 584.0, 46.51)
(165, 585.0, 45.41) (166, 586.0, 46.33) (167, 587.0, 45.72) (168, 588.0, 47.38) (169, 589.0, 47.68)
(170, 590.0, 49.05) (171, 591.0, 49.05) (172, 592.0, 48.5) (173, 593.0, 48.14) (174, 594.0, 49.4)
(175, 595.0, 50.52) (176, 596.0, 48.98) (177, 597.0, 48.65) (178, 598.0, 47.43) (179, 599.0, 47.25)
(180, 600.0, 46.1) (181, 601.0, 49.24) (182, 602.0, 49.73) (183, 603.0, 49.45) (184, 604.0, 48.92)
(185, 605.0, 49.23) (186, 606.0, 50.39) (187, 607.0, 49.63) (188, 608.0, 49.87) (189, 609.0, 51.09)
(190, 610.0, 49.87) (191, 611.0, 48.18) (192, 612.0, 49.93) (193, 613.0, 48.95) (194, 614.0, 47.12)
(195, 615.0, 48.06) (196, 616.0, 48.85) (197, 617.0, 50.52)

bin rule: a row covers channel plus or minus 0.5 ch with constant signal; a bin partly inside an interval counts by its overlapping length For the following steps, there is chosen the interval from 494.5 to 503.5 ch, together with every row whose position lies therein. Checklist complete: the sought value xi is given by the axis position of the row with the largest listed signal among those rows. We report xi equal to 497.0 ch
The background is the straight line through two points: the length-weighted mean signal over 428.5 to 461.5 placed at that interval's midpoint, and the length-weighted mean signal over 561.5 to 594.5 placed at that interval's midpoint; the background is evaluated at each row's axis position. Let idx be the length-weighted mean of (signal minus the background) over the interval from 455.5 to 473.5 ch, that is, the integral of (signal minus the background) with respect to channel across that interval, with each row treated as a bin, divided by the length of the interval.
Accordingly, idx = 1.8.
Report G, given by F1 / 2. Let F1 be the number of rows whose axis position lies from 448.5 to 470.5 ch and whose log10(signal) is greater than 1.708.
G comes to 11.0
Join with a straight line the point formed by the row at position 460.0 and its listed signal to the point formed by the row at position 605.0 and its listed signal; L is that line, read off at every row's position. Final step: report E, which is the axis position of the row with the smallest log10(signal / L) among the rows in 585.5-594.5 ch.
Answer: 587.0 ch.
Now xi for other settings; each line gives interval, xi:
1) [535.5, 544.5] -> 539.0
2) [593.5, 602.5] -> 595.0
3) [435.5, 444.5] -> 439.0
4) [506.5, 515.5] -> 507.0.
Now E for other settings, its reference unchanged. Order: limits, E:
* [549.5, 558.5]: 550.0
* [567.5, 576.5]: 575.0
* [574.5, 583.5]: 583.0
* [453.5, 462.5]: 457.0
